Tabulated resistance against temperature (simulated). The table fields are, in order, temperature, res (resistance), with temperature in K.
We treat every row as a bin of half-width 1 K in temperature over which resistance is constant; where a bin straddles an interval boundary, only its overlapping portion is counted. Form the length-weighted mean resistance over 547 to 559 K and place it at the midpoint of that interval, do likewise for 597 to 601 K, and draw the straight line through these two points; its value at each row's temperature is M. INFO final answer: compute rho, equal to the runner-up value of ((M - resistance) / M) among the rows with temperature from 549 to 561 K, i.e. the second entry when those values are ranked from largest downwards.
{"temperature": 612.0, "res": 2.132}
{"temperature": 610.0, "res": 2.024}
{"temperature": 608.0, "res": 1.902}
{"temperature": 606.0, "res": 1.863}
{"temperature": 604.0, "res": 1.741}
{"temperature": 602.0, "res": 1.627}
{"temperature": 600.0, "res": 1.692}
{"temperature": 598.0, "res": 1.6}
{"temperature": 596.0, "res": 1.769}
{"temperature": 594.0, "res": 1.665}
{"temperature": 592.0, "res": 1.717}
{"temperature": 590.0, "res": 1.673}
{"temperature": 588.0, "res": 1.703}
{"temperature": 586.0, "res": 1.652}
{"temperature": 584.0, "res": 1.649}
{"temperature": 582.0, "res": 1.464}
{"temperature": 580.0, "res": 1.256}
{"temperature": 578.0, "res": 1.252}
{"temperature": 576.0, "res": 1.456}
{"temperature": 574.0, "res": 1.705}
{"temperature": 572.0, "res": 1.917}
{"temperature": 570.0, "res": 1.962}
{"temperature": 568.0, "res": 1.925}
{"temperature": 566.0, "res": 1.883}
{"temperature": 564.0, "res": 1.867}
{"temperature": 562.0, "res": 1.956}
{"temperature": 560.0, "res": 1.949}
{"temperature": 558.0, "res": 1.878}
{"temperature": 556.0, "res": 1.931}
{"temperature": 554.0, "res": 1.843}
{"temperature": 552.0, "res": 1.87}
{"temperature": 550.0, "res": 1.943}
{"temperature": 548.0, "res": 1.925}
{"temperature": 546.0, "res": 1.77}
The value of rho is 0.02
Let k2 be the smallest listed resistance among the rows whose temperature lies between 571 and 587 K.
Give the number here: 1.252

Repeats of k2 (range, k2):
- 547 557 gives 1.843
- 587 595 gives 1.665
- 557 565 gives 1.867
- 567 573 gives 1.917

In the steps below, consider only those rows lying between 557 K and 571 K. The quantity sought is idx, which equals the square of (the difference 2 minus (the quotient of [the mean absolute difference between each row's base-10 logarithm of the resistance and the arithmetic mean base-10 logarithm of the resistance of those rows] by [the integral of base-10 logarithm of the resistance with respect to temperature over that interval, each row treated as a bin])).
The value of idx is 3.99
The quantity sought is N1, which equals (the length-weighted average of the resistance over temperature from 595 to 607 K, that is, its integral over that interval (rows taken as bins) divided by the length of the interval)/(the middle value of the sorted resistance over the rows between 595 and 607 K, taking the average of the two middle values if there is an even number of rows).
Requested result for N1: 1.00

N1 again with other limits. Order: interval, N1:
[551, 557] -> 1.01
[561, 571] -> 1.00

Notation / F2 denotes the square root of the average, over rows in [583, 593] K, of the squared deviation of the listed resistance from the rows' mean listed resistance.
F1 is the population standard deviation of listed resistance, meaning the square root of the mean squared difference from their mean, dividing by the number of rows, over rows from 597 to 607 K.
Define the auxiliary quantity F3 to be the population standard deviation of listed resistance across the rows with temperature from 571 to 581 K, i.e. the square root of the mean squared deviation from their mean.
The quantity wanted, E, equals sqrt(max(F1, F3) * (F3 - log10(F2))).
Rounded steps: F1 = 0.093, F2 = 0.027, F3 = 0.26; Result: 0.69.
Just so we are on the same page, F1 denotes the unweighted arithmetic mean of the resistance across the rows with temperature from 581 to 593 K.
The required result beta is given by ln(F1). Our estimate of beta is 0.497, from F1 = 1.64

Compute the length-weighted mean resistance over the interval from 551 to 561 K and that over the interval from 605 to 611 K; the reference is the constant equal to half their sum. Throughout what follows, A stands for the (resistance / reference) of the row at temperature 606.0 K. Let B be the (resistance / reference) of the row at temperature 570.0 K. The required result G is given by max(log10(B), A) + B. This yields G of 2.00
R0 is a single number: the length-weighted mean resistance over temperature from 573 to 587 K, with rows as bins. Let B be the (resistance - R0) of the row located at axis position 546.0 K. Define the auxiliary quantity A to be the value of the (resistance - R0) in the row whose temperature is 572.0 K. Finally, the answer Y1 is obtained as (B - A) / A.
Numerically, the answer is -0.3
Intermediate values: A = 0.43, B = 0.28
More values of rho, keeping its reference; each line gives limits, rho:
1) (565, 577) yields 0.04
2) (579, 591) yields 0.16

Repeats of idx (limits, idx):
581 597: 3.98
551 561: 3.99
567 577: 3.93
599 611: 3.96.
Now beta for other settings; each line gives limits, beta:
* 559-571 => 0.654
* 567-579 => 0.532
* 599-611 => 0.592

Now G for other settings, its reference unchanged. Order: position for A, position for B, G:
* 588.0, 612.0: 2.01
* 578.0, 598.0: 1.49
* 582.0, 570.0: 1.79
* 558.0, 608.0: 1.98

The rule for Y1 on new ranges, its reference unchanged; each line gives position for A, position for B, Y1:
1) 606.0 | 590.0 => -0.5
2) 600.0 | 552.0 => 0.9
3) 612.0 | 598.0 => -0.8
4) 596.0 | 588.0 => -0.2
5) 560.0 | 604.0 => -0.5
